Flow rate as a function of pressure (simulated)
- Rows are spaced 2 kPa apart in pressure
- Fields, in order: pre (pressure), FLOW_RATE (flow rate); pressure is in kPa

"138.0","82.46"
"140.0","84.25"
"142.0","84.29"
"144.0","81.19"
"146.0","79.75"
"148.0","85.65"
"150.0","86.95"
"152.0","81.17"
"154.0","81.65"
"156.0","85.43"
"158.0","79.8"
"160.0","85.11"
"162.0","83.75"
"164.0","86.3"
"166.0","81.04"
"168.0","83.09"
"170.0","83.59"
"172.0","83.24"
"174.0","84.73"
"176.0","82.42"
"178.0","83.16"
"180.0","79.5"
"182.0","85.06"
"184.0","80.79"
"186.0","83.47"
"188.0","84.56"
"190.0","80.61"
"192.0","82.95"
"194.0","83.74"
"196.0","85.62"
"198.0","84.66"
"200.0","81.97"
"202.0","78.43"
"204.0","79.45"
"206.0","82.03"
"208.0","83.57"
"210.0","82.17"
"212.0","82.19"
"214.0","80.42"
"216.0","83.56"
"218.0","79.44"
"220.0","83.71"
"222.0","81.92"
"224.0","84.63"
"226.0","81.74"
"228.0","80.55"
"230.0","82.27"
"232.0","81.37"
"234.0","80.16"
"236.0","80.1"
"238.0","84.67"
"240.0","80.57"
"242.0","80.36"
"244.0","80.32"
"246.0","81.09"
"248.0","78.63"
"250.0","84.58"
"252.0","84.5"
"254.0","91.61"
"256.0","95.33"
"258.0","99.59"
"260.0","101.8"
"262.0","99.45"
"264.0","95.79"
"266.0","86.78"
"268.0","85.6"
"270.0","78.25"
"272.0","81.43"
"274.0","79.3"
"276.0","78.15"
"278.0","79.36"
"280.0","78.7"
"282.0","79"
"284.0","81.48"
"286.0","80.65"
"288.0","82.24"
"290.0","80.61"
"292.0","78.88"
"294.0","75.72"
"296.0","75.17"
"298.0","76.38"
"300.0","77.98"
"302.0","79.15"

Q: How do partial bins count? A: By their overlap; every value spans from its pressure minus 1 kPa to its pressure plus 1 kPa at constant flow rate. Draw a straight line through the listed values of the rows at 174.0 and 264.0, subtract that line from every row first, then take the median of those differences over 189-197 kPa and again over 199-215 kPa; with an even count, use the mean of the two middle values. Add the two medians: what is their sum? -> -11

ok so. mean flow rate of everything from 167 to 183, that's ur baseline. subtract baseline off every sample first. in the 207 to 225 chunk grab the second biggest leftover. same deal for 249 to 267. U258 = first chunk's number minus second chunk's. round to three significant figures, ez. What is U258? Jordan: -15.9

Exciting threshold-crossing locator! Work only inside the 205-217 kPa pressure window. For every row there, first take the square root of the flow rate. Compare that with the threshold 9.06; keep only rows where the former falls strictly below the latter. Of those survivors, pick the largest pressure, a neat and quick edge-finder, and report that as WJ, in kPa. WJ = 214.0 kPa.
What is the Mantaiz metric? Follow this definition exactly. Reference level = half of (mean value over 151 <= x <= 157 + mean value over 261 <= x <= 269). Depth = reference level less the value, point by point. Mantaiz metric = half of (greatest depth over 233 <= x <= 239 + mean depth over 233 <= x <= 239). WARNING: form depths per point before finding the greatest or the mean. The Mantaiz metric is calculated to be 6.5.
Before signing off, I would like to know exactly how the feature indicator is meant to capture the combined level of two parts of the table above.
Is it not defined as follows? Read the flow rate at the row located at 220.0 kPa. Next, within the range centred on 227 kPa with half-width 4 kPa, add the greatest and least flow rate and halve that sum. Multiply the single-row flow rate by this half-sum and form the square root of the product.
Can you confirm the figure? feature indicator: 83.1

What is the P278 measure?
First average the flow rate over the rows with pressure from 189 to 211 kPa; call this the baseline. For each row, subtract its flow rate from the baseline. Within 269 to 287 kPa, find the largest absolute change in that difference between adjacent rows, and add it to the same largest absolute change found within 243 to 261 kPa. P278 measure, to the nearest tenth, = 10.3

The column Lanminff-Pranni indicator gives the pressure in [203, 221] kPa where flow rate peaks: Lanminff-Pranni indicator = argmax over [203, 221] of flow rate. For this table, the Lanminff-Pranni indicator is 220.0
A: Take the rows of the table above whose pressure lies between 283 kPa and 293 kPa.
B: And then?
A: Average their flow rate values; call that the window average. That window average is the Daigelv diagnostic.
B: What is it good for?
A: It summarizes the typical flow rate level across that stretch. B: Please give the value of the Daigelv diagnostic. 81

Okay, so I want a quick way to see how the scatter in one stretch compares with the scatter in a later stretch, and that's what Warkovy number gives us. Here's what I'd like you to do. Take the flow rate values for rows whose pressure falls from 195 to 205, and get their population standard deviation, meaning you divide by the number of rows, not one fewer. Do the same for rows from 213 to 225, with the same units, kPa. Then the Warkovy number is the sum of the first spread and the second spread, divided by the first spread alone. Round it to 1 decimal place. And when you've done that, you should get 1.7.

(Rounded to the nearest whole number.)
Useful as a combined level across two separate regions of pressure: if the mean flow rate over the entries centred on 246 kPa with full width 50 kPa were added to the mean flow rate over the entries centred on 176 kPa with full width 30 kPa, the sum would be 169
